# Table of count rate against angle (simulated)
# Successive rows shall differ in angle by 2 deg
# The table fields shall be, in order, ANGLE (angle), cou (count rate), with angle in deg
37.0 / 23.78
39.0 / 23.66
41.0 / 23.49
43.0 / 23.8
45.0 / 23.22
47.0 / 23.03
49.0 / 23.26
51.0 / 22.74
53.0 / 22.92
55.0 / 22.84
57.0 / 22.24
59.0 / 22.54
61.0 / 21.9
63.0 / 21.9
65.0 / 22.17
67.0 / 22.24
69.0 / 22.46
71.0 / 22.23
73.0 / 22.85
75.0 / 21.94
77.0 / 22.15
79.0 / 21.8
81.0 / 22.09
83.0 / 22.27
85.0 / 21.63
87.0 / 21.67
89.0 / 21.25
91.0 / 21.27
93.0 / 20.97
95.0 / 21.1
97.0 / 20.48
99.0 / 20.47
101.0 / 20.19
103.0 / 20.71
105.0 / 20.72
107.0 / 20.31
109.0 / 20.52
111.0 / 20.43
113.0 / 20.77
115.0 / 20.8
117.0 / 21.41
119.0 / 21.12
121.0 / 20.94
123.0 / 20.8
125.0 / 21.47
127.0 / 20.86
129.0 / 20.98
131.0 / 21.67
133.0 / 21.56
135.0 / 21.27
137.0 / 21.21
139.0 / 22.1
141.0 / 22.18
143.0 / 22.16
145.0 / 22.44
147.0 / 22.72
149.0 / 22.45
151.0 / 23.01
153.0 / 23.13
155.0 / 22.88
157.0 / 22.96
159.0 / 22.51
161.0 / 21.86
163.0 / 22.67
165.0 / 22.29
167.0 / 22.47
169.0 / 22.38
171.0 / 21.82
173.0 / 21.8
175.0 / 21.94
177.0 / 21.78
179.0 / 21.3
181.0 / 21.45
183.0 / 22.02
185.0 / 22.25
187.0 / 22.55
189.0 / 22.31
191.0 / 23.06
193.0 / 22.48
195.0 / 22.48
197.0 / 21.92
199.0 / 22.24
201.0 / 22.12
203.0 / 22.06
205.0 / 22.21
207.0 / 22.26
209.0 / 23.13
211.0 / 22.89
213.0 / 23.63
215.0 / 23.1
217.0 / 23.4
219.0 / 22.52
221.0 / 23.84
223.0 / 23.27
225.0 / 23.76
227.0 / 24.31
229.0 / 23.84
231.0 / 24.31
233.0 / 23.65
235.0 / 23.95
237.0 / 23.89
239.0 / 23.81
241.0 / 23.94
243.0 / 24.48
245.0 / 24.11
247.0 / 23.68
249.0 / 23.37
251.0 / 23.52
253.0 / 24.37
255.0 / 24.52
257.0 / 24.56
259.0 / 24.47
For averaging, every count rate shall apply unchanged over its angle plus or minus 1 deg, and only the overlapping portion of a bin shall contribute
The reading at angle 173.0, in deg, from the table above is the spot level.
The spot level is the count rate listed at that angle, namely 21.8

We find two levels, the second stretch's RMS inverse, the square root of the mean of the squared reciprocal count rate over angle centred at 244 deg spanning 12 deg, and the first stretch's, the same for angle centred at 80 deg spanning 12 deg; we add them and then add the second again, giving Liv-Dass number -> 0.129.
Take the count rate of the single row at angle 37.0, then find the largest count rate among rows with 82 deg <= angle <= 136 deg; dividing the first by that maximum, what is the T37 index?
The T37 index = 1.07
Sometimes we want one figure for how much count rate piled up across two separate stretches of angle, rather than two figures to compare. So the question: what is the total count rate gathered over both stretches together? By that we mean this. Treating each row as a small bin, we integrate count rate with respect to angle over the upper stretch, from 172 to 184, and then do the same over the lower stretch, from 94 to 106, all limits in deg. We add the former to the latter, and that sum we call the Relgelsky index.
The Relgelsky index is 508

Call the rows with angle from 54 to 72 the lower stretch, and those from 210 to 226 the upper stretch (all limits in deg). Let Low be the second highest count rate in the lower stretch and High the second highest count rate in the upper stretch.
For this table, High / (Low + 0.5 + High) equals 0.508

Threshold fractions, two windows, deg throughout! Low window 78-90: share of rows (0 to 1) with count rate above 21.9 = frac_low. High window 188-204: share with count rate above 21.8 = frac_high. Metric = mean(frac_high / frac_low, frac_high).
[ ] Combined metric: 2.00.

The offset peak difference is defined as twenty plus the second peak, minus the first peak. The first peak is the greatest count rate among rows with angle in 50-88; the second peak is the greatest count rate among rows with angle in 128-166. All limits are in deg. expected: 20.2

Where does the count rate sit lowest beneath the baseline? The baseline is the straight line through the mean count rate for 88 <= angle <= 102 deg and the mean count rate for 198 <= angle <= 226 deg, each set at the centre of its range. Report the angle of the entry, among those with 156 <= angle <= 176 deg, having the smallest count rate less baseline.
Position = 173.0 deg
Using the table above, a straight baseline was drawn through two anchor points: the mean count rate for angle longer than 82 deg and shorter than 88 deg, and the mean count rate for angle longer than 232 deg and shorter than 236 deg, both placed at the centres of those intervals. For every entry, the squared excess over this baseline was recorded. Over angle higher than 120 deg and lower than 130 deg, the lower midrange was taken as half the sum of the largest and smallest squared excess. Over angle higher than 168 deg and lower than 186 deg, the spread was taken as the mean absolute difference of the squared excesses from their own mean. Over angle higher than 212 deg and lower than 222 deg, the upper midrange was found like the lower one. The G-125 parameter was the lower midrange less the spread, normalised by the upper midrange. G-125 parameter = 1.6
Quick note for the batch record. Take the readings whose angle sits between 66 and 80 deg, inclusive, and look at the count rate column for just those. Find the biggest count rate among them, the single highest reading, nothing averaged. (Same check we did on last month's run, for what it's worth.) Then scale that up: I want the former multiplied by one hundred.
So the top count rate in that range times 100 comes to 2285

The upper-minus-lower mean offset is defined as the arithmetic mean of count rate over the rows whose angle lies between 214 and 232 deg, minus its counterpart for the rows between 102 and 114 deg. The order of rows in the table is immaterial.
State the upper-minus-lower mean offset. 3.0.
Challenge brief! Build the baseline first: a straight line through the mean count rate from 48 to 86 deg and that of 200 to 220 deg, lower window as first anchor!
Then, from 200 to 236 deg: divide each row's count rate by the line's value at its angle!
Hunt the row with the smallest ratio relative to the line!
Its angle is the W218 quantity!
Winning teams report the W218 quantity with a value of 203.0 deg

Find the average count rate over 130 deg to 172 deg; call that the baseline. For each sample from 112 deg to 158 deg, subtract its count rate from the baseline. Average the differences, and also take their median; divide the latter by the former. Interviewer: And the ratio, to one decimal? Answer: 1.4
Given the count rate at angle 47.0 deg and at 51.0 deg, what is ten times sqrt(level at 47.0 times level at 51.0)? 229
